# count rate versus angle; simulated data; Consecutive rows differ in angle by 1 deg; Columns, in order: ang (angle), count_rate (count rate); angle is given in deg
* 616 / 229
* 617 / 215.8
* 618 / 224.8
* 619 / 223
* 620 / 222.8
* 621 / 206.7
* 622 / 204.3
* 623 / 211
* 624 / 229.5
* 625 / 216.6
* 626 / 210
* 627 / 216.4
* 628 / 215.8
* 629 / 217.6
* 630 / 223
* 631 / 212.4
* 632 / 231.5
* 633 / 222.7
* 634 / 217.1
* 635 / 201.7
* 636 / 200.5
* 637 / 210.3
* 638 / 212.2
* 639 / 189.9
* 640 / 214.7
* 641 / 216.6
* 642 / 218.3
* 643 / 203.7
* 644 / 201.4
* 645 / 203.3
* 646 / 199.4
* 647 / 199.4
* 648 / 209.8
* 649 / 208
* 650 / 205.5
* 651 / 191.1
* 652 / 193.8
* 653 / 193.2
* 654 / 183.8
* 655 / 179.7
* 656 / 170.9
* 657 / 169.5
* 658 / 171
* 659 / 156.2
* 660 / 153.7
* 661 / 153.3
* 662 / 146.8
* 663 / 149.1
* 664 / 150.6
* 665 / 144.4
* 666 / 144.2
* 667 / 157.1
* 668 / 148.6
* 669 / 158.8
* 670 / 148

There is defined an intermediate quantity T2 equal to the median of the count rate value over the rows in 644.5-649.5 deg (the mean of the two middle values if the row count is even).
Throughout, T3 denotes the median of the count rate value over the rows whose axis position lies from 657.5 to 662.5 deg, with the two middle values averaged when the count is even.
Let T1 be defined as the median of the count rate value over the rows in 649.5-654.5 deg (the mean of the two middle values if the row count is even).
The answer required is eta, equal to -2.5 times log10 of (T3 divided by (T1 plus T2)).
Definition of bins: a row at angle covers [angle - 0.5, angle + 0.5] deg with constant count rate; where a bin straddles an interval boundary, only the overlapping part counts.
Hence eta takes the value 1.03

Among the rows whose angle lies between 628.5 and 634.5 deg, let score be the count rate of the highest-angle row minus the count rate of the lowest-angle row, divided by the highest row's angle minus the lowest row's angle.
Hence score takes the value 0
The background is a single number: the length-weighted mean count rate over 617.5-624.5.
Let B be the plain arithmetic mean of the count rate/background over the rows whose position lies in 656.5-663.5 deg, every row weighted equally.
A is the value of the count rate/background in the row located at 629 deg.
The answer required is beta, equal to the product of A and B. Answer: 0.72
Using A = 1.00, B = 0.72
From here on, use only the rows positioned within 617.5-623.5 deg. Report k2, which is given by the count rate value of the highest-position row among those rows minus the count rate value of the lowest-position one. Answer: -14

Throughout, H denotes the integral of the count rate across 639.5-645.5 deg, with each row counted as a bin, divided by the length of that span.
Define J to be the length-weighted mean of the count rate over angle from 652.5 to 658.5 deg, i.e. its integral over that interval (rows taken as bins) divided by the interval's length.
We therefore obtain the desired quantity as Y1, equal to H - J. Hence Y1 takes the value 32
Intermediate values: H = 210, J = 178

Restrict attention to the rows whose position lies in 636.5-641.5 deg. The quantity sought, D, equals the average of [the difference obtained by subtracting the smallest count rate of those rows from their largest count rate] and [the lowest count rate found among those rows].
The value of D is 108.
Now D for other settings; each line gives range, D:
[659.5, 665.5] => 77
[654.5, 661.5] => 90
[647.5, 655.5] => 105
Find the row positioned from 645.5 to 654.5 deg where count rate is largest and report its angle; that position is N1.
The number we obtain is 648 deg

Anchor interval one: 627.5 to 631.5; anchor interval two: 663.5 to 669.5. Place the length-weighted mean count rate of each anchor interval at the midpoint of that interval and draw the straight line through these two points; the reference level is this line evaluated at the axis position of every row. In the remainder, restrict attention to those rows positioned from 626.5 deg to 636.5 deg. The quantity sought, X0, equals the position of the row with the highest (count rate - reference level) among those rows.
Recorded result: 632 deg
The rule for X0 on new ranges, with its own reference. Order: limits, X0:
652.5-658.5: 653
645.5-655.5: 648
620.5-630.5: 630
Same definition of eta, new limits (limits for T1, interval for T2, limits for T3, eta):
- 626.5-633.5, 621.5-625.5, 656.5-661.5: 1.10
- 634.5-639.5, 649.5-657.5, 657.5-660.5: 0.99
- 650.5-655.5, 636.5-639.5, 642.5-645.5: 0.74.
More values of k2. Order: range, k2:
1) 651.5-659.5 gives -38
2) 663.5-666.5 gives -6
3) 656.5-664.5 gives -19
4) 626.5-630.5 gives 7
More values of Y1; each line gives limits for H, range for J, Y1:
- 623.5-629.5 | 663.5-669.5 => 67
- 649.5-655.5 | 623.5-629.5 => -26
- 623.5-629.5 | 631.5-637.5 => 4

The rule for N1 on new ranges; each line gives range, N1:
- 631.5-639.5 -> 632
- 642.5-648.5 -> 648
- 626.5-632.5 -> 632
